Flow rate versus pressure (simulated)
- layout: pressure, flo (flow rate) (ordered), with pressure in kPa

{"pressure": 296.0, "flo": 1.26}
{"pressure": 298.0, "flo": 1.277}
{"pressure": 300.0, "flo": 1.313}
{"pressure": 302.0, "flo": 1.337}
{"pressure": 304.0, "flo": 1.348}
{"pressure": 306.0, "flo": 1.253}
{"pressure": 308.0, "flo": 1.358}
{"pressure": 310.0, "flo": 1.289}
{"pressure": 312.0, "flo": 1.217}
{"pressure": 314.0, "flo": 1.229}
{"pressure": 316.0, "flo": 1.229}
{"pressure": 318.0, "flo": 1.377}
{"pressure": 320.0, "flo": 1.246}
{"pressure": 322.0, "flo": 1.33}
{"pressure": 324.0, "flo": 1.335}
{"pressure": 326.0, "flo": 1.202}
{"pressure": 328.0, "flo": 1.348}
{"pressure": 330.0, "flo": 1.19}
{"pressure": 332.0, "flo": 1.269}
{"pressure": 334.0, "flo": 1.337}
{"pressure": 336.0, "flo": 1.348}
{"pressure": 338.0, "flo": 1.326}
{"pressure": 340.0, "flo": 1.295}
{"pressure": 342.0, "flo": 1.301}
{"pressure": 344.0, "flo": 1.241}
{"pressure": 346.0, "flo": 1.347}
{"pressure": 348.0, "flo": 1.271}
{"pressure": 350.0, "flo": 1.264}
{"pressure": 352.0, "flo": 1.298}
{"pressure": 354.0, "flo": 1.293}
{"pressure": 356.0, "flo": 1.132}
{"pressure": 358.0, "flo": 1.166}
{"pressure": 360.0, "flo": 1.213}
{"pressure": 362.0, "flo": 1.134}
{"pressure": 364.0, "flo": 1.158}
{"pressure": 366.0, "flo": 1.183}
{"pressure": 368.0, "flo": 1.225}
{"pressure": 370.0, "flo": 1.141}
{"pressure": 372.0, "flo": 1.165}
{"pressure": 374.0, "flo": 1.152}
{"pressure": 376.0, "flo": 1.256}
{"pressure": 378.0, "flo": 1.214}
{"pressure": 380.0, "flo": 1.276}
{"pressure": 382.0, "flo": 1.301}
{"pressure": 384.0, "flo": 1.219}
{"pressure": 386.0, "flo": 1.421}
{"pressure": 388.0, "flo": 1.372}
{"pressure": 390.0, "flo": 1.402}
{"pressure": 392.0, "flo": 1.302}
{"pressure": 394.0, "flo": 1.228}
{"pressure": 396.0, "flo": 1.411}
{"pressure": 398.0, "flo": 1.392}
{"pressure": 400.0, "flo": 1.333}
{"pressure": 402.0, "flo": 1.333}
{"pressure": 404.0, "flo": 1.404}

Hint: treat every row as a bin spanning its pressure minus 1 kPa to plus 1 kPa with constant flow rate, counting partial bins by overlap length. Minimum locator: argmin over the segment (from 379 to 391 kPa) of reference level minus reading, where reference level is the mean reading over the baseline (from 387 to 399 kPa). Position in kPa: 386.0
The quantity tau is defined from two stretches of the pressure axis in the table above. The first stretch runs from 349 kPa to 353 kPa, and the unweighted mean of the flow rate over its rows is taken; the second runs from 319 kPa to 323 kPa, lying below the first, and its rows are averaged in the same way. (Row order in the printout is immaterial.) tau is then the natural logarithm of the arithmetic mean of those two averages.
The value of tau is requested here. 0.25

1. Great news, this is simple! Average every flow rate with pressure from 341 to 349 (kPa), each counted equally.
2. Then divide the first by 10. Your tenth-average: 0.129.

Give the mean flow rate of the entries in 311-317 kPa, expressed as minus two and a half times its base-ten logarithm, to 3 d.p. -0.220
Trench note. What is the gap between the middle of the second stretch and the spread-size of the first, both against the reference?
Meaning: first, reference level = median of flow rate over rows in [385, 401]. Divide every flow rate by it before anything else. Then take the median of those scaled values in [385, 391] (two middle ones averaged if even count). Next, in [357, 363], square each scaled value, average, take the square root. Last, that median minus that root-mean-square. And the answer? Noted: 0.17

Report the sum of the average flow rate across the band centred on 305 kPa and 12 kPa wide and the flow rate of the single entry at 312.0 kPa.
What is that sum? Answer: 2.53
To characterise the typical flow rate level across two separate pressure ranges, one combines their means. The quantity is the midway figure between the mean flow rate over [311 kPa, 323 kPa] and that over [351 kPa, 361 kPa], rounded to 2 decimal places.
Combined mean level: 1.25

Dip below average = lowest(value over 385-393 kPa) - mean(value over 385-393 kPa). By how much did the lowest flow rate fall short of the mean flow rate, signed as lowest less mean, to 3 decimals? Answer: -0.072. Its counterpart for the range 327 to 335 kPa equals -0.096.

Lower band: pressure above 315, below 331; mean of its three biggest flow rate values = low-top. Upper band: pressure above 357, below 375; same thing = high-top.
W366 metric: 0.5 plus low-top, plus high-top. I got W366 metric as 3.06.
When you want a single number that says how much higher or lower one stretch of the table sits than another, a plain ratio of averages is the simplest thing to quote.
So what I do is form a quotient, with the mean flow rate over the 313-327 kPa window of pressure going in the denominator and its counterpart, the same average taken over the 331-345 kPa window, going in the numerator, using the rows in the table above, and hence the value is 1.02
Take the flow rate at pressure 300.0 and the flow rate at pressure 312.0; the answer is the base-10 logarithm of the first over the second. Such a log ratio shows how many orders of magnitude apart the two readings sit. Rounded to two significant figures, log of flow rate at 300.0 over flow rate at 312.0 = 0.033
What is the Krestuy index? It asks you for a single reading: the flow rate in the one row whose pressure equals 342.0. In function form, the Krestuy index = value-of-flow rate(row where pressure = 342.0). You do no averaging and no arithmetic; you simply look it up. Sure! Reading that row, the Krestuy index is 1.301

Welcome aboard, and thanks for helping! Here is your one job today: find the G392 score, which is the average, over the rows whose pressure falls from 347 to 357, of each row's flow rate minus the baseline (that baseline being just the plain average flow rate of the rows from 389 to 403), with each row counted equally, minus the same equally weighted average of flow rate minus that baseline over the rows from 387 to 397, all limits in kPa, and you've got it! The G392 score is -0.09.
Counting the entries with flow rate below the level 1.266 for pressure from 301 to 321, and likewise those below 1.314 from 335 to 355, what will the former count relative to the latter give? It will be 0.71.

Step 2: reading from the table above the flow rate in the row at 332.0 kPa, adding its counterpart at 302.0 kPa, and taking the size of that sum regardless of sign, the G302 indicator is 2.61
